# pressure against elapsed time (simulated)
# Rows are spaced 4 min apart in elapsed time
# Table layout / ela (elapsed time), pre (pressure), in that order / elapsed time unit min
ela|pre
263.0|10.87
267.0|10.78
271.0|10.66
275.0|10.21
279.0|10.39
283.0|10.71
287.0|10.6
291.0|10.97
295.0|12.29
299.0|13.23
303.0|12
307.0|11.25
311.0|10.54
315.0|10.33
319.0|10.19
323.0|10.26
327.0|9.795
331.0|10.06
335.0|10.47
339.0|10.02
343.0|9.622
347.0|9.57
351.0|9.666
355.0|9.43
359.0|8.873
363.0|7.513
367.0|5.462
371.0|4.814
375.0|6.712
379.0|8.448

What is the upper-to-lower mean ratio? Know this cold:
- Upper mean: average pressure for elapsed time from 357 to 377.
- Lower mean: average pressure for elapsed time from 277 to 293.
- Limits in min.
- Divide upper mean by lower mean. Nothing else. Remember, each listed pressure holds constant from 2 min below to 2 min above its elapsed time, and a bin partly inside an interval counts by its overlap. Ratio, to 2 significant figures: 0.63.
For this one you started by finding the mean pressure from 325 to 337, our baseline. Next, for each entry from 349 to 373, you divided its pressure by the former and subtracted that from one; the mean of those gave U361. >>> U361 0.25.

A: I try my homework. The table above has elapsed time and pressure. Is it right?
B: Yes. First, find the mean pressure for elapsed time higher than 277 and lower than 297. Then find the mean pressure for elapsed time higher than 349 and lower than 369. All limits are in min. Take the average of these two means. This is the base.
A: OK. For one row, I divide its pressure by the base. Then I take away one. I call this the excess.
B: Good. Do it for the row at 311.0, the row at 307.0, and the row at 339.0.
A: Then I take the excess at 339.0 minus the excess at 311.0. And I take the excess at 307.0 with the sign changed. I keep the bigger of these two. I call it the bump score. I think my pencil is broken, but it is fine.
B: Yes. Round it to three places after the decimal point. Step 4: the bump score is -0.054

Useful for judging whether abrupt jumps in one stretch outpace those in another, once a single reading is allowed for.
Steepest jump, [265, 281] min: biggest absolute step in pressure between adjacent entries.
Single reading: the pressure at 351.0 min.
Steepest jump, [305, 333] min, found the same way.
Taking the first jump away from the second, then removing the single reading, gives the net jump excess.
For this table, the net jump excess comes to -9.4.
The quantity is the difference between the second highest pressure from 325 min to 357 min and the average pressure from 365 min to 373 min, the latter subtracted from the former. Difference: 4.9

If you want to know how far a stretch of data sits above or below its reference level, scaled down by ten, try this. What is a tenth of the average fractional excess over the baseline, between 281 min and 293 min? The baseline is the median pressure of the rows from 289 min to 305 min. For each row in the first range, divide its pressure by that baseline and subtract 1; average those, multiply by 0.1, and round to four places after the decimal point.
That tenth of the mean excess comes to -0.0114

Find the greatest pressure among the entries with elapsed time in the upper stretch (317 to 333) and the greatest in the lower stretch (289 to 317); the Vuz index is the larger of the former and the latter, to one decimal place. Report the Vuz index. 13.2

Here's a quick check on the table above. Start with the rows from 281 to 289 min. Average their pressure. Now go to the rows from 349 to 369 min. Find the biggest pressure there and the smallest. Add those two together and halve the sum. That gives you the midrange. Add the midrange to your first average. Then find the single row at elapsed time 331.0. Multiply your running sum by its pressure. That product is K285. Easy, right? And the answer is 183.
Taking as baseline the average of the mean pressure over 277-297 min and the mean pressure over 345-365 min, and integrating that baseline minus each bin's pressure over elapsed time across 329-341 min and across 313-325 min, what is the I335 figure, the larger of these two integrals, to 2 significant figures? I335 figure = -2.2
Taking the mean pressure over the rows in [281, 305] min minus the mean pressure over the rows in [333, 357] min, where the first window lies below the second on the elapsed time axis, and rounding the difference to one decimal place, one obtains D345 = 1.8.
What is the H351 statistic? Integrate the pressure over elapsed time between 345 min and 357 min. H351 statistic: 115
